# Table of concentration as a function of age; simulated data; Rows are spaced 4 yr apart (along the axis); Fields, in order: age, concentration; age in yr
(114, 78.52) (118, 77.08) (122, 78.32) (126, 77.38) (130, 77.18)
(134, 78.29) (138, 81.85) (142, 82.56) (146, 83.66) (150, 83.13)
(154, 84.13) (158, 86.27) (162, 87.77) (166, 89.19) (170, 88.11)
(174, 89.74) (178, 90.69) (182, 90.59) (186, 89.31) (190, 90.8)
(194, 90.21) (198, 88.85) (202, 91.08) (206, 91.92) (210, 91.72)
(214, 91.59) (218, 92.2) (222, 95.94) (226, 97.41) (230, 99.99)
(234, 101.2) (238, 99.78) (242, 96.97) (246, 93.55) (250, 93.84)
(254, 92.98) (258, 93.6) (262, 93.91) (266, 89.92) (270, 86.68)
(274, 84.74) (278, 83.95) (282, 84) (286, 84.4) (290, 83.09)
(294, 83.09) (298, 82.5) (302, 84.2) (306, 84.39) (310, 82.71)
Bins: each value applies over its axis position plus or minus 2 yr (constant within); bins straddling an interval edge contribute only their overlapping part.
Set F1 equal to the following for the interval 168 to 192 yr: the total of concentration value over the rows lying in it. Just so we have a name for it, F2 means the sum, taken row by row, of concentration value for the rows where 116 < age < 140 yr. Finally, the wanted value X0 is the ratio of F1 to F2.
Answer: 1.15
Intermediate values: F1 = 539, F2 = 470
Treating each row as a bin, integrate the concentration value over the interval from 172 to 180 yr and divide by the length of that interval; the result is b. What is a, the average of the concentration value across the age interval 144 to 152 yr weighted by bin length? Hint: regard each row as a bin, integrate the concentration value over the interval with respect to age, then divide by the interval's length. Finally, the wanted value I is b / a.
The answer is 1.08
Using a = 83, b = 90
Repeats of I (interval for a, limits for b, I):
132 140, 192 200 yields 1.12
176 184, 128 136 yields 0.86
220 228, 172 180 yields 0.93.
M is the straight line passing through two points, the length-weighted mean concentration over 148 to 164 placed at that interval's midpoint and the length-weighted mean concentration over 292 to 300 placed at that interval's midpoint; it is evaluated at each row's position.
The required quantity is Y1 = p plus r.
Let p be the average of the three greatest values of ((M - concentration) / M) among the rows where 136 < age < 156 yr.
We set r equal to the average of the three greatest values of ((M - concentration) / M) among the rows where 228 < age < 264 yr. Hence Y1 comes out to -0.08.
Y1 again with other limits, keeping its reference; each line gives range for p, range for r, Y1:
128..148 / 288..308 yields 0.08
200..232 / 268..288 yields -0.10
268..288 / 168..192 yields -0.06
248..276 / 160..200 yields -0.08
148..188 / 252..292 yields 0.00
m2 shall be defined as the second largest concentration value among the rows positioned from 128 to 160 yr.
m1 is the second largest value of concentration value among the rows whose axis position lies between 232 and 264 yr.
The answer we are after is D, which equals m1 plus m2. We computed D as 184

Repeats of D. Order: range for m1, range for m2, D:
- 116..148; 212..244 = 183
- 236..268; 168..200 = 188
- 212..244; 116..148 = 183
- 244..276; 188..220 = 186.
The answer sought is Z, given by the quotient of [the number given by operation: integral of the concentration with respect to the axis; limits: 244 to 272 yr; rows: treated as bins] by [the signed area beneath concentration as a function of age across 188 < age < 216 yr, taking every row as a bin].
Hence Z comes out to 1.01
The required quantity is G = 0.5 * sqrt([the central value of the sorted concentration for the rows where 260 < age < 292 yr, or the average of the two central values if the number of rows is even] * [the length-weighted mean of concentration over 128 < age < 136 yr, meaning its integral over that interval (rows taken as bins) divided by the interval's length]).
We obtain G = 40.5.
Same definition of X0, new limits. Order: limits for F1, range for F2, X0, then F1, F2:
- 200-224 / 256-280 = 1.04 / 554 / 533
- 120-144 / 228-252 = 0.81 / 476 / 585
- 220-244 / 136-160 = 1.18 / 591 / 502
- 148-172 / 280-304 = 1.03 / 519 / 501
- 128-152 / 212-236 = 0.84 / 487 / 578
